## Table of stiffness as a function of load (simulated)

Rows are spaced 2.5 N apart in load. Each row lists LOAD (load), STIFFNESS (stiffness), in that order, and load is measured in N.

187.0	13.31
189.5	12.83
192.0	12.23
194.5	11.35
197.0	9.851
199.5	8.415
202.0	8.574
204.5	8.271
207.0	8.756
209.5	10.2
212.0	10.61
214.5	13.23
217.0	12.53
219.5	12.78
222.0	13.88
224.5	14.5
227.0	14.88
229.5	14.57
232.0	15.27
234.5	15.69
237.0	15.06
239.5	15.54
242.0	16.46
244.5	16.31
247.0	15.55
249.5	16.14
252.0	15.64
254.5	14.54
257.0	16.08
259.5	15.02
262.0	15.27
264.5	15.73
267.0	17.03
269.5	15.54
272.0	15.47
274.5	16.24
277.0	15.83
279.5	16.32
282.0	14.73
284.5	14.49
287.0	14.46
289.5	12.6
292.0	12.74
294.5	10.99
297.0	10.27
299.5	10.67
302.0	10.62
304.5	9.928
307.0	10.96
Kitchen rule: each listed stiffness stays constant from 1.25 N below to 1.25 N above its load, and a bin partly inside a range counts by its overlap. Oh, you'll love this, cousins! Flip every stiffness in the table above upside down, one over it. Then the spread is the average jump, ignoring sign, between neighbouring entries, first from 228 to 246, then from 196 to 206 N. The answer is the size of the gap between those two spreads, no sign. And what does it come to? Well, 0.0056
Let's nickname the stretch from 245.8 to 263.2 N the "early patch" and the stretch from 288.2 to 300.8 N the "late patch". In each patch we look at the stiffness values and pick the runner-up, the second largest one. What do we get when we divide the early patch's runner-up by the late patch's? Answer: 1.28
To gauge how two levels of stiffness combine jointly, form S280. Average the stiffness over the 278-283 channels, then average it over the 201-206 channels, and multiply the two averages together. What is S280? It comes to 131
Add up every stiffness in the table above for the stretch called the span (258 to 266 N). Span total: 46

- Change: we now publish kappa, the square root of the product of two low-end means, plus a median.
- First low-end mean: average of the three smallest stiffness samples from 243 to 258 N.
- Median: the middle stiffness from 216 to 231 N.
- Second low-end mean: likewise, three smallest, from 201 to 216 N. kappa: 25.6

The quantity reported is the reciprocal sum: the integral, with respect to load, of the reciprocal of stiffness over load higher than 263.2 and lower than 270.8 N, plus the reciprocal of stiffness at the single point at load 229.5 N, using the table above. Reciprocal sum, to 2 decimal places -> 0.54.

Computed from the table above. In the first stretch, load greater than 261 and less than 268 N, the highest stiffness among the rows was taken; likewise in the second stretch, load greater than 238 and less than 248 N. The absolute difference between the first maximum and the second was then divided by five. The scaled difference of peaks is 0.11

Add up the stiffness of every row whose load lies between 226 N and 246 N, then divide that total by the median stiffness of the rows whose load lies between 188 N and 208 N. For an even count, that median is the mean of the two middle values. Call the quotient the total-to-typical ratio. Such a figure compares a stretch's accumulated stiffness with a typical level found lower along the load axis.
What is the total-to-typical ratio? 13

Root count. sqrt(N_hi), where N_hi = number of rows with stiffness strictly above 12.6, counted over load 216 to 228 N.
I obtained 2.0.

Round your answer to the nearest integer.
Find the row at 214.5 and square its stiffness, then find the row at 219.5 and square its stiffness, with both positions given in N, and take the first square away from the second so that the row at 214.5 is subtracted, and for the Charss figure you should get -12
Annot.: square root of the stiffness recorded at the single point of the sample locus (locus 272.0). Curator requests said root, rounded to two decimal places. 3.93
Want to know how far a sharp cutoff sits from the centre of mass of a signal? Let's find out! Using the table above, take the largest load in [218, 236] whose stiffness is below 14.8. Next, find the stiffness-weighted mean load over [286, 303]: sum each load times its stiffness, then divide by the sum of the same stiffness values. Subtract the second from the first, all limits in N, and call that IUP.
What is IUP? -64.5 N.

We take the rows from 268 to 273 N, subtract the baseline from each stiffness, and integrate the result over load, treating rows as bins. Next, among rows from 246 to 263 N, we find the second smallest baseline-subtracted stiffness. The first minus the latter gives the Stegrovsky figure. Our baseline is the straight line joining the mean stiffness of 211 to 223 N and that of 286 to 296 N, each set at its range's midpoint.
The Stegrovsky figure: 12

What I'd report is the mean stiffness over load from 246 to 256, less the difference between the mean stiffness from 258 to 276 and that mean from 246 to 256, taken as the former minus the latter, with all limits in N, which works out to 15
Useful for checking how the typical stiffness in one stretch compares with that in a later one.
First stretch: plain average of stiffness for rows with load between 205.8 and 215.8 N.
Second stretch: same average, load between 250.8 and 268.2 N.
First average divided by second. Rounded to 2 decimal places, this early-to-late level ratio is 0.69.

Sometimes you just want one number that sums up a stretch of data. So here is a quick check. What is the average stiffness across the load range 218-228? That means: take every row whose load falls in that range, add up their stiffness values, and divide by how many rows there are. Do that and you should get 14.0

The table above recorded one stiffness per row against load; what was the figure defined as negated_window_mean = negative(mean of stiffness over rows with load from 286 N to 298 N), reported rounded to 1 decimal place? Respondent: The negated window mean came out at -12.2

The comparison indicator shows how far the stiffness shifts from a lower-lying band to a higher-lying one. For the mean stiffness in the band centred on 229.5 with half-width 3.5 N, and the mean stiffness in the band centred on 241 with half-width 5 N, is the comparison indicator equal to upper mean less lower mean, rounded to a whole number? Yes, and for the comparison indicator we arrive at 1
